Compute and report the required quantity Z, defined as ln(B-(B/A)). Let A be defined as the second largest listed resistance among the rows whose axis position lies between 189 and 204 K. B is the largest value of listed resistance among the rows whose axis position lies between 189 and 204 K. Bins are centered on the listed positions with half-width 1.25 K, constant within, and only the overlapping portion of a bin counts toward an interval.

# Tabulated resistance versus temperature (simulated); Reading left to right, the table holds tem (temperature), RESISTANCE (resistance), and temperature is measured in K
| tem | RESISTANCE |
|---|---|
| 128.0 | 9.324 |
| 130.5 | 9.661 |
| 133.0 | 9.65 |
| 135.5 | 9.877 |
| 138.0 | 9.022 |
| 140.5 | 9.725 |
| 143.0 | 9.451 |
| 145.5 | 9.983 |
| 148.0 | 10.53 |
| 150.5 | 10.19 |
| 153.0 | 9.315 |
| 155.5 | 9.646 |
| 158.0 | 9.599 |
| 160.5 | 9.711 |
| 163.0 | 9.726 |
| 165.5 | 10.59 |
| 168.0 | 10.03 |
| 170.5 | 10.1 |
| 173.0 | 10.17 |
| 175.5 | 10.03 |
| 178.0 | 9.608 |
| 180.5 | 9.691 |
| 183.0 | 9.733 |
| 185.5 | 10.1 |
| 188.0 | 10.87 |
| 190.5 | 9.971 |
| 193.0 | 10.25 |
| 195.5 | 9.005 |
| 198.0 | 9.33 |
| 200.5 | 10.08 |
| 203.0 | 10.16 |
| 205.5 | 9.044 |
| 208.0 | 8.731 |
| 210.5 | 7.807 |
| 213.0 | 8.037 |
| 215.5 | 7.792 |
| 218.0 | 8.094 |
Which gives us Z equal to 2.22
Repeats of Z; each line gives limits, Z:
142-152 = 2.25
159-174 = 2.26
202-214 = 2.20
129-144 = 2.18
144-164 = 2.25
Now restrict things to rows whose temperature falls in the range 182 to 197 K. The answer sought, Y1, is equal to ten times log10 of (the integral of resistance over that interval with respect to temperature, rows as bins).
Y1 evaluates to 21.8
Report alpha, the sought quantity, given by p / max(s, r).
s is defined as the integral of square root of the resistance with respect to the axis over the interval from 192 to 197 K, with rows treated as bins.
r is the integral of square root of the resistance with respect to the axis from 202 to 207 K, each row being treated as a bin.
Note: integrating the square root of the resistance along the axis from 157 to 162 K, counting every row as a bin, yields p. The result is 1.00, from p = 15.54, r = 15.4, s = 15.5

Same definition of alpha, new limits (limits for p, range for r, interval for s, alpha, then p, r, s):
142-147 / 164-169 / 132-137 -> 0.97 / 15.63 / 16.0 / 15.6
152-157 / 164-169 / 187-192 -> 0.96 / 15.41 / 16.0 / 16.1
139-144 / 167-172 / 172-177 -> 0.97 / 15.46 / 15.9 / 15.9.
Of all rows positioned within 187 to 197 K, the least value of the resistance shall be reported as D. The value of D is 9.005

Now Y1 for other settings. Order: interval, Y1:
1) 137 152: 21.7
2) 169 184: 21.7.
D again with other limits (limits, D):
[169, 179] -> 9.608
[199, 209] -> 8.731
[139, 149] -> 9.451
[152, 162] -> 9.315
